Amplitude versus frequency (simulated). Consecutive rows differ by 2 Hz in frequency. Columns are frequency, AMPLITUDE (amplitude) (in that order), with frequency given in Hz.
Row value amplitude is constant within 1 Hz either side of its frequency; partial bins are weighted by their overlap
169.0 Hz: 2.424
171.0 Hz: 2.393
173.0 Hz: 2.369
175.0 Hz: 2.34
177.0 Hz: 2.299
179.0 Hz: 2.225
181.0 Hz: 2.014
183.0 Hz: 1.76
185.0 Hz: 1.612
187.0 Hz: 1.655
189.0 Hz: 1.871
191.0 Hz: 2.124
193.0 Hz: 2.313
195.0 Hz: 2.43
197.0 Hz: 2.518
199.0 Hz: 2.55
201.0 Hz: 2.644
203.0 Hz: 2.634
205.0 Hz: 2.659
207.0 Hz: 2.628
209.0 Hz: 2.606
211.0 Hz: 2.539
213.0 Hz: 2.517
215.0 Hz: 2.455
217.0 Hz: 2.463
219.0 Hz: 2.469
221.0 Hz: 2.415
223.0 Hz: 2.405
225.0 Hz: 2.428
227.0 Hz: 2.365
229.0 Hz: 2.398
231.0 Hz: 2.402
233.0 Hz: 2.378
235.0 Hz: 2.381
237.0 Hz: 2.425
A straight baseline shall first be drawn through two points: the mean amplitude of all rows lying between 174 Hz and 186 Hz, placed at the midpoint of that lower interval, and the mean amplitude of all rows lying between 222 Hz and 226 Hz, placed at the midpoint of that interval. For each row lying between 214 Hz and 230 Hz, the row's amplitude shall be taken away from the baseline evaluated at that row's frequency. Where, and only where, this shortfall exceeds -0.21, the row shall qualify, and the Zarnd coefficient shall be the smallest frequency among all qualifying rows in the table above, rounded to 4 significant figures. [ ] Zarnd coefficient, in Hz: 215.0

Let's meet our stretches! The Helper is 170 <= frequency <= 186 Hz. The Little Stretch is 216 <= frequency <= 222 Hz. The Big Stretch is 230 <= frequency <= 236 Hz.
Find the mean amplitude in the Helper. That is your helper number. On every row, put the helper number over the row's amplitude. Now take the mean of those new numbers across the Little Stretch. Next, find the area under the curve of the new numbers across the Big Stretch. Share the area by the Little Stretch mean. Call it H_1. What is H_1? 6.2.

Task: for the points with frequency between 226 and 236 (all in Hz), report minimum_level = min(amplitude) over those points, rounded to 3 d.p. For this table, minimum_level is 2.365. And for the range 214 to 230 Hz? 2.365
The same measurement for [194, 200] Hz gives 2.430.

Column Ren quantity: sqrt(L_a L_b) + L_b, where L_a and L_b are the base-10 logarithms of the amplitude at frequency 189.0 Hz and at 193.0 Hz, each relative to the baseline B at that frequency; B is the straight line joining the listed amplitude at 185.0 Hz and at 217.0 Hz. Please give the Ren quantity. 0.16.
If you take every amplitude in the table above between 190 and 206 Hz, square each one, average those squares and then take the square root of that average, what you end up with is 2.49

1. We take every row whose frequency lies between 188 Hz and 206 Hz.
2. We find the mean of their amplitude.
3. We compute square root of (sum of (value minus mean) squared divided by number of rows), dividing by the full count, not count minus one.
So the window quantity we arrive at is 0.25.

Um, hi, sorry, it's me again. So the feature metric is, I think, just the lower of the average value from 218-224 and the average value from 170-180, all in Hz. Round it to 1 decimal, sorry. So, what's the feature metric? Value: 2.3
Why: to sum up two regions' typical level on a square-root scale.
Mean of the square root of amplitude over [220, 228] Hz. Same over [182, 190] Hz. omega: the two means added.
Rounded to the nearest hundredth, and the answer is 2.86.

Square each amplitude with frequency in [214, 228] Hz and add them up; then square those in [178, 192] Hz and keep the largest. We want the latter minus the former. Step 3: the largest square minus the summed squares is -36.3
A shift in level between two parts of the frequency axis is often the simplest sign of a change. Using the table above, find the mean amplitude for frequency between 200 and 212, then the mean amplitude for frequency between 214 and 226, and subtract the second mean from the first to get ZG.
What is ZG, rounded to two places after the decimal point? 0.18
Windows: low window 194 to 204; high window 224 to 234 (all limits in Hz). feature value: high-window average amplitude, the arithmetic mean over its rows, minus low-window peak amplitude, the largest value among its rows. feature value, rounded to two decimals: -0.25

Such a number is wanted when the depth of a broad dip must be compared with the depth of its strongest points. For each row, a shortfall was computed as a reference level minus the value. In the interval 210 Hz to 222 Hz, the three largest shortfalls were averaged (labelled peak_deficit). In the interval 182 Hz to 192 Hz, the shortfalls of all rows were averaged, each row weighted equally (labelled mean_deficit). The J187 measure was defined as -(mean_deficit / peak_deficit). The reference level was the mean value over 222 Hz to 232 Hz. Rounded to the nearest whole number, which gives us 13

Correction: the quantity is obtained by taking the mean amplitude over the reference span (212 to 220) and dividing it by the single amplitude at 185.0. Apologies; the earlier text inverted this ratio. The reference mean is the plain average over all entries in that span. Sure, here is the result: 1.54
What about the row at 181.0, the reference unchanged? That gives 1.23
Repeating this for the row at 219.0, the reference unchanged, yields 1.00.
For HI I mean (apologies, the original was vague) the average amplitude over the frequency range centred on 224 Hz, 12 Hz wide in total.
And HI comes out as 2.4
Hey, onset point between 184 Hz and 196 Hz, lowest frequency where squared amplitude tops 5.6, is 195.0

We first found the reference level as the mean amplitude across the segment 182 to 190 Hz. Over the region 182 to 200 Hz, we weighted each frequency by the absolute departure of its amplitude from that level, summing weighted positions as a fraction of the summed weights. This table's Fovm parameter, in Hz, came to 194.8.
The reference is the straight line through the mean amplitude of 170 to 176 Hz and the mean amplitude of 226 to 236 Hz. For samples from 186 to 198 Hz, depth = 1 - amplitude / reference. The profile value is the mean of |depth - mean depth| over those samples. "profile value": 0.113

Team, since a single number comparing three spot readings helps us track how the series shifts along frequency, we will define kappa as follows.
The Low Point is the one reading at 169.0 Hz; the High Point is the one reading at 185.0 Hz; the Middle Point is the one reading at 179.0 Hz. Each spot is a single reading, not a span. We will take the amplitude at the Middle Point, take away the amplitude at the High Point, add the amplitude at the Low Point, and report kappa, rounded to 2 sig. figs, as 3.0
